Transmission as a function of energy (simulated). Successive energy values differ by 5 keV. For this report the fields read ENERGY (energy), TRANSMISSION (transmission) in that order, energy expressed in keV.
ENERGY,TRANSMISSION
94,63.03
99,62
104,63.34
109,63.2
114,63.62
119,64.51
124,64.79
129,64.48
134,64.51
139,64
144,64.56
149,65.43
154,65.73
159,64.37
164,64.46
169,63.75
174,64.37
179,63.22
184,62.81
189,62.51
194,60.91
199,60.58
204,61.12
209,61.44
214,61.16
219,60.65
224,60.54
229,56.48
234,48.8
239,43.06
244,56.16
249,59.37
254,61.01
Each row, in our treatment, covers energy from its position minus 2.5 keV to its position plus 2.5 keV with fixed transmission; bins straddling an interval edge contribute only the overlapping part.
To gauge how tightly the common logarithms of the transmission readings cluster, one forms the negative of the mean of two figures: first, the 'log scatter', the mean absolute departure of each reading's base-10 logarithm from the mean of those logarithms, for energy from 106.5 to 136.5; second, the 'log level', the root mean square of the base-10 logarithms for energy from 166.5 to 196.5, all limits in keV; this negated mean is -0.901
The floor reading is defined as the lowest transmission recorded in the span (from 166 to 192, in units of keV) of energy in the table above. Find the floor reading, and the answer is 62.51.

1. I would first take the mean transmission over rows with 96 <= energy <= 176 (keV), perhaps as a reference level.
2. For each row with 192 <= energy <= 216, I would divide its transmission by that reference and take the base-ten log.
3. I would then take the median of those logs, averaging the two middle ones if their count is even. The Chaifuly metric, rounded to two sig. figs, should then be -0.021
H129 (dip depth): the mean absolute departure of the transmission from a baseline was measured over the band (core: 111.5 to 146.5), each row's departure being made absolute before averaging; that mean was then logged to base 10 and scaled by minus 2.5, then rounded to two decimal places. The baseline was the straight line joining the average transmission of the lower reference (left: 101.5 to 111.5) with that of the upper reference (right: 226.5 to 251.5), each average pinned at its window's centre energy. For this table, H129 -1.14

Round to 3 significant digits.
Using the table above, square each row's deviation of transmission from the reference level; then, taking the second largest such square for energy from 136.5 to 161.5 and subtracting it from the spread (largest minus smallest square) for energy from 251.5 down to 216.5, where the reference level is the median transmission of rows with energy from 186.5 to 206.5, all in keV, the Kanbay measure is 303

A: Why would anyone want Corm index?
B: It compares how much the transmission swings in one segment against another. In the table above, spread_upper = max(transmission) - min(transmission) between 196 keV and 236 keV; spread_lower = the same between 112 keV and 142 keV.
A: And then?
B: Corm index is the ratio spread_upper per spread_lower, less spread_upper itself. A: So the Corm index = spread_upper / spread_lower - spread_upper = -1.8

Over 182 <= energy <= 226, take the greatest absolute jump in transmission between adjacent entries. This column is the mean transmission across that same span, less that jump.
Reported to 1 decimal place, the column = 59.7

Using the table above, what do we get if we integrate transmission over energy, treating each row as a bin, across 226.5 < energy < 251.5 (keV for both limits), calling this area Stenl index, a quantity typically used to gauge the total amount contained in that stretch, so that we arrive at 1319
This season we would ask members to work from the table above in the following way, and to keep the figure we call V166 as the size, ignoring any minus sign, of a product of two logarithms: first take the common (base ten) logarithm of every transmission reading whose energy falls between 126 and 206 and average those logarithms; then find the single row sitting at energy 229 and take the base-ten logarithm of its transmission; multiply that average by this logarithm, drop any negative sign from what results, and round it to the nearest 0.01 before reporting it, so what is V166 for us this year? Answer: 3.16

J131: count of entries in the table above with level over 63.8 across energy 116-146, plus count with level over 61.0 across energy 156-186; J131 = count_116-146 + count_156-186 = 12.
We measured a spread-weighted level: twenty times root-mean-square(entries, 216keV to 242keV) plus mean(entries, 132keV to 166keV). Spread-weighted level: 1152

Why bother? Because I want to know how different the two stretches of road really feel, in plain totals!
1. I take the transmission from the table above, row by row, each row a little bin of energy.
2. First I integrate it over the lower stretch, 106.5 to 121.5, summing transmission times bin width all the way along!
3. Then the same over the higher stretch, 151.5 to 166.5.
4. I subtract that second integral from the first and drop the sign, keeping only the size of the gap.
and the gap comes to 16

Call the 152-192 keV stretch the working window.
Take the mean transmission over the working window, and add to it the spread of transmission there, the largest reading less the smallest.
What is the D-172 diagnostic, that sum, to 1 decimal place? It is 67.1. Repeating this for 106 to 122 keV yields 65.1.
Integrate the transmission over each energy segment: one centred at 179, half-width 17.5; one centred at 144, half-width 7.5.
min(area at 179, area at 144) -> 970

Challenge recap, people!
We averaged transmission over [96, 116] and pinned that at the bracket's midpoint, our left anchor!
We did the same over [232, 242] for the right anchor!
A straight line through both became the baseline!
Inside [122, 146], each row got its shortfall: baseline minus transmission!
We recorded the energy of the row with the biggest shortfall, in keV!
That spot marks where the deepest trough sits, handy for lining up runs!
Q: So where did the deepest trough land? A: 124 keV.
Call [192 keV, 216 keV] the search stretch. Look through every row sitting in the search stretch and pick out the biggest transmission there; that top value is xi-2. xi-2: 61.44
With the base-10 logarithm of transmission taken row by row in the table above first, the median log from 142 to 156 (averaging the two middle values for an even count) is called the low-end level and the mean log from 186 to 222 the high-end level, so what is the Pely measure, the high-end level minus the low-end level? -0.029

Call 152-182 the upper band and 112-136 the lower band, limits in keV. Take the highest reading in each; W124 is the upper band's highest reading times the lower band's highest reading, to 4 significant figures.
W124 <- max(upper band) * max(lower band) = 4259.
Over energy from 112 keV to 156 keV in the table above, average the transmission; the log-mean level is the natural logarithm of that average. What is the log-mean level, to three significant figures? 4.17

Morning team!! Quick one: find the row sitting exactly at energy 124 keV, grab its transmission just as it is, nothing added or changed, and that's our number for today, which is 64.79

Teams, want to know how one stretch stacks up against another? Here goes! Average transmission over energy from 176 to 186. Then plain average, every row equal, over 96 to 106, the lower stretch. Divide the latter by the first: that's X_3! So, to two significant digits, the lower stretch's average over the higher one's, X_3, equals 0.99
